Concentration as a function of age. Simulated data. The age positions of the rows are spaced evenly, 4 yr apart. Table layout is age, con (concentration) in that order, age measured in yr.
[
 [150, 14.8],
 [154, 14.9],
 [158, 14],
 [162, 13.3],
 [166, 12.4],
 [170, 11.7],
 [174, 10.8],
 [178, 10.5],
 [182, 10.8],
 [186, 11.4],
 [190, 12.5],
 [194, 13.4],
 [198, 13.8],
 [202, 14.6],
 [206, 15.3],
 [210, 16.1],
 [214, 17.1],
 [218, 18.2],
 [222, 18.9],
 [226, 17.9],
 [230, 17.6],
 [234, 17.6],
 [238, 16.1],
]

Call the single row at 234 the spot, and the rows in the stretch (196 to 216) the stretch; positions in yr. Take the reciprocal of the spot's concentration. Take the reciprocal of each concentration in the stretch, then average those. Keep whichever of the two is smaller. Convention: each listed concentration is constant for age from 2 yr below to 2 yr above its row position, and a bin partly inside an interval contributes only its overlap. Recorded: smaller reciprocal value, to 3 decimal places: 0.057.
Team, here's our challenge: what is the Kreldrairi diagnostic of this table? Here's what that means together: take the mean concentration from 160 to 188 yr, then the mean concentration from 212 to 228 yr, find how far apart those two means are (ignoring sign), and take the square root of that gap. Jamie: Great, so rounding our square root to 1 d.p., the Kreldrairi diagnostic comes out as 2.5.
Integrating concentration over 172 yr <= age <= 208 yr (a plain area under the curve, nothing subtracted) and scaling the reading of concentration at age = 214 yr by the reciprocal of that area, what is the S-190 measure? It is 0.038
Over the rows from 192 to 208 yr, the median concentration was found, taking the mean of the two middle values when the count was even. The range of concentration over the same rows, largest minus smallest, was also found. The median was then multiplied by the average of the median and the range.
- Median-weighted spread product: 114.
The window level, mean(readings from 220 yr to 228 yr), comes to 18.4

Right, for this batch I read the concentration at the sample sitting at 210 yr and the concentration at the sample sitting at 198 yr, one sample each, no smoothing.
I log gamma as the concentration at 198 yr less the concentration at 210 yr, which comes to -2.3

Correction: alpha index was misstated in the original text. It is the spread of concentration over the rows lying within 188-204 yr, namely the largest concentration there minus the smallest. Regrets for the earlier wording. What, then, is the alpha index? 2.1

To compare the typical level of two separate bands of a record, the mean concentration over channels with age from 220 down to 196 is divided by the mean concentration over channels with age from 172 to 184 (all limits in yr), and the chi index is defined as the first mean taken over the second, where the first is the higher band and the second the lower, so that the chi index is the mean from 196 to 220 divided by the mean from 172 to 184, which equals 1.48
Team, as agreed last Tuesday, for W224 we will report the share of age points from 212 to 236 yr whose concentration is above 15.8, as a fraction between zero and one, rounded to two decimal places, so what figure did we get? 1.00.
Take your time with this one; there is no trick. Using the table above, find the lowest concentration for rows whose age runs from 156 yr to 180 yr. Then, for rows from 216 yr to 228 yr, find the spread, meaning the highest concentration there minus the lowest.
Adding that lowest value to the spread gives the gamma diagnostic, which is 11.5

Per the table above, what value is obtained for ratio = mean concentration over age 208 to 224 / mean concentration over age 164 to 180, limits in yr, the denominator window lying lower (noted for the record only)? 1.55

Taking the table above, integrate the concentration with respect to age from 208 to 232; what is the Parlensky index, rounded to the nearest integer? 423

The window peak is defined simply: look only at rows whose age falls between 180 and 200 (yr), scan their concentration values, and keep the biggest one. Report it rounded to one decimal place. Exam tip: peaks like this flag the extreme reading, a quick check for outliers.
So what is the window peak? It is 13.8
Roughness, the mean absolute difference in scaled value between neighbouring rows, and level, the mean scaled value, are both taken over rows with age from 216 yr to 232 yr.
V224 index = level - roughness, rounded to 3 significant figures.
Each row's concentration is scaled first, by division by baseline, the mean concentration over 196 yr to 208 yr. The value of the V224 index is 1.20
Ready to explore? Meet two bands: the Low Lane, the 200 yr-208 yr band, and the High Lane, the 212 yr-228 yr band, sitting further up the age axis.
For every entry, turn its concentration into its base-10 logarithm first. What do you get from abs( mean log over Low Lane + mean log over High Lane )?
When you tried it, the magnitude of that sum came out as 2.43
